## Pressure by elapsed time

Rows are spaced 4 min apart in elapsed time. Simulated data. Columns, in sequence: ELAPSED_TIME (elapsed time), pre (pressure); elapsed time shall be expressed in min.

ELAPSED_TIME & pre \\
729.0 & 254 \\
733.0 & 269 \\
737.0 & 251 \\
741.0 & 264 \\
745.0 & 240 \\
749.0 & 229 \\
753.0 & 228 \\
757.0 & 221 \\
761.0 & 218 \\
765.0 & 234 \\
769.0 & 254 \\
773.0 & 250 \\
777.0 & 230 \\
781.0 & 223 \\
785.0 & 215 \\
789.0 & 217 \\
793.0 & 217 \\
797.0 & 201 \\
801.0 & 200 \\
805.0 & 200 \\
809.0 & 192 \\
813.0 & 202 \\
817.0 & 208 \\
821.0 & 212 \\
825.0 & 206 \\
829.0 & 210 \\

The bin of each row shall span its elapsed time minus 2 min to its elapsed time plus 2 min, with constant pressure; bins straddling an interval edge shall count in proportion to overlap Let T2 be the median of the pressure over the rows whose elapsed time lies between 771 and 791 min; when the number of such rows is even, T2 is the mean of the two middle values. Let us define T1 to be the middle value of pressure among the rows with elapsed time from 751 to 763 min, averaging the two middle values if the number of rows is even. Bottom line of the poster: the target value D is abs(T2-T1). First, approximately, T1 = 221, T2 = 223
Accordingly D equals 2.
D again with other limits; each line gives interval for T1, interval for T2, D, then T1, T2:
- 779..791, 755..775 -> 17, 217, 234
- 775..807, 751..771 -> 12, 216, 228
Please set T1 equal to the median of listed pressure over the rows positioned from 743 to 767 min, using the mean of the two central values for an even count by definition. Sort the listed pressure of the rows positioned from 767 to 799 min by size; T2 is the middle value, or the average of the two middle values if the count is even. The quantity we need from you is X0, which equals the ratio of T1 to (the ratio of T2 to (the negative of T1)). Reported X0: -237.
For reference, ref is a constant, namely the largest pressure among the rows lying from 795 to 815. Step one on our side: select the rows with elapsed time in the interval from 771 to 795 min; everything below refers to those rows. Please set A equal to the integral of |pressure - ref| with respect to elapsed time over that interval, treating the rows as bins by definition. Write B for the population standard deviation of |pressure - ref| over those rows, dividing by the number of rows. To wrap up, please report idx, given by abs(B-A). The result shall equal 548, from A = 560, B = 12.1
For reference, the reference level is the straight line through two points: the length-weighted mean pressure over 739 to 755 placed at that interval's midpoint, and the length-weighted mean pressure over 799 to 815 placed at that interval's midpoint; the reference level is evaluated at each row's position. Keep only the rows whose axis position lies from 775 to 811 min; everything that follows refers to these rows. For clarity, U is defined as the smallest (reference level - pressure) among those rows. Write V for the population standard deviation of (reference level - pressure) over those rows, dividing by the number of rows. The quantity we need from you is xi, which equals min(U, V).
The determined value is -11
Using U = -11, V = 5.5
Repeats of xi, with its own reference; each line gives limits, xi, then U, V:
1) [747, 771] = -29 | -29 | 15.0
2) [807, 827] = -23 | -23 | 10.2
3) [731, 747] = -20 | -20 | 9.3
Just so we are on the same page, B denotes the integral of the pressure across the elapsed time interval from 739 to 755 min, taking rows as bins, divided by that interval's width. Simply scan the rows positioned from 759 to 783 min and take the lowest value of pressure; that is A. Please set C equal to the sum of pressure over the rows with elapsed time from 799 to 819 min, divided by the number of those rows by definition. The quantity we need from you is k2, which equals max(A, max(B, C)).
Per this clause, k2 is 240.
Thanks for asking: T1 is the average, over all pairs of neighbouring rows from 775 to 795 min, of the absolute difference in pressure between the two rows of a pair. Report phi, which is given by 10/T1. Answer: 2.4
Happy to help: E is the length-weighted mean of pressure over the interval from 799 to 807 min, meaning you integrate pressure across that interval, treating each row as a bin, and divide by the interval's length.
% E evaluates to 200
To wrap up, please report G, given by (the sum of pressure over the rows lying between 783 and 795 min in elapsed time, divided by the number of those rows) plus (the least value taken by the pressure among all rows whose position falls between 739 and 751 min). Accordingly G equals 445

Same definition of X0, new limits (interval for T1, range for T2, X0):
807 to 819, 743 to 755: -178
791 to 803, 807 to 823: -197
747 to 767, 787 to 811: -259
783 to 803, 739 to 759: -202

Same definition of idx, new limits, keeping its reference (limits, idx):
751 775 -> 758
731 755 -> 1060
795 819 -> 81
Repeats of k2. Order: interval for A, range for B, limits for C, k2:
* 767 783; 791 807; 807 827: 223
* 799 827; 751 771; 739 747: 252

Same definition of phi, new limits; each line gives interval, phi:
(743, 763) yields 1.8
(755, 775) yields 0.9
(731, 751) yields 0.6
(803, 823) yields 1.4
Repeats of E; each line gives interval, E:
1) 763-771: 244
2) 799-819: 200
